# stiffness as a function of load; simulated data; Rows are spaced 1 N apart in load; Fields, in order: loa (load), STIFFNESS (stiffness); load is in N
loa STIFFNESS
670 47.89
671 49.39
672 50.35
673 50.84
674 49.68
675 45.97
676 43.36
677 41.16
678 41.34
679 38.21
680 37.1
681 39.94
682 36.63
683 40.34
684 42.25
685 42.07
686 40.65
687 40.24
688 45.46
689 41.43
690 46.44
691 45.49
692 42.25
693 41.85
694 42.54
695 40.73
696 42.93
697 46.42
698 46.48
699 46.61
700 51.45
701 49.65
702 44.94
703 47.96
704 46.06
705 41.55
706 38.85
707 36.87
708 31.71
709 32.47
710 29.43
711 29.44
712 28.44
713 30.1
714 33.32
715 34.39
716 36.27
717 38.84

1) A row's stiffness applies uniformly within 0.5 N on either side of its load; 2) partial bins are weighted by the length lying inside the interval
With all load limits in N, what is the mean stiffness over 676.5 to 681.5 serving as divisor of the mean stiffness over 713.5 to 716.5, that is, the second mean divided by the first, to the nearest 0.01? 0.88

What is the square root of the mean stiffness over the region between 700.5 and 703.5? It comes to 6.89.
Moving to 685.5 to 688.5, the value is 6.49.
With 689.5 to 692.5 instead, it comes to 6.69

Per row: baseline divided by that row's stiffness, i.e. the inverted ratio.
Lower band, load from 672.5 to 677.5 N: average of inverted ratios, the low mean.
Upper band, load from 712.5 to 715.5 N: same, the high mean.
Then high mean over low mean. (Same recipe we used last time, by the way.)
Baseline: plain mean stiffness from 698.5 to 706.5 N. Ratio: 1.41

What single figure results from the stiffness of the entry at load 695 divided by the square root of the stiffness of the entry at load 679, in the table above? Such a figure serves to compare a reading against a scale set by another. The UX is 6.6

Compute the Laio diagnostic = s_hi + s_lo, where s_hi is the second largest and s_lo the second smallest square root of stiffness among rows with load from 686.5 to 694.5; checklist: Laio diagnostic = 13.2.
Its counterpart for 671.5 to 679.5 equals 13.5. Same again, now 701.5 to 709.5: 12.5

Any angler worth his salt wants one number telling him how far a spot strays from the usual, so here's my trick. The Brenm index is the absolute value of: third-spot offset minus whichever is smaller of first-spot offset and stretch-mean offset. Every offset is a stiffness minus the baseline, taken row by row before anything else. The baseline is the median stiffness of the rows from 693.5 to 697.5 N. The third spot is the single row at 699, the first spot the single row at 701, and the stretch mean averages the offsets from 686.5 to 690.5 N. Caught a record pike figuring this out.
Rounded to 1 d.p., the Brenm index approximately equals 3.2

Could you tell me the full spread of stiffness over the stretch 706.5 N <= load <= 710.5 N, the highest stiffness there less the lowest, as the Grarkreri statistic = 7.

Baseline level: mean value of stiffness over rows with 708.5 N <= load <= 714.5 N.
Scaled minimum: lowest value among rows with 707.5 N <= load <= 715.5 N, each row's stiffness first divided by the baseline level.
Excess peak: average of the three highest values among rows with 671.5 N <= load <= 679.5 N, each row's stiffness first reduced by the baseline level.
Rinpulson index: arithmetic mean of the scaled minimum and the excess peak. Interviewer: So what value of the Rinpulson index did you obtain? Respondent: 10.3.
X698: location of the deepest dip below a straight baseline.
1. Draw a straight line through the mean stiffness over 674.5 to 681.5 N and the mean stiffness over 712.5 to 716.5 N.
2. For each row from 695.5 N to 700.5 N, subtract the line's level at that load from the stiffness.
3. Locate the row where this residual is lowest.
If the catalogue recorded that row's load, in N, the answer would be 696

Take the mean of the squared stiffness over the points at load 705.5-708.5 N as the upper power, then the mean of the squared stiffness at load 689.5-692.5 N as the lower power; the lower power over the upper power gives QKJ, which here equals 1.6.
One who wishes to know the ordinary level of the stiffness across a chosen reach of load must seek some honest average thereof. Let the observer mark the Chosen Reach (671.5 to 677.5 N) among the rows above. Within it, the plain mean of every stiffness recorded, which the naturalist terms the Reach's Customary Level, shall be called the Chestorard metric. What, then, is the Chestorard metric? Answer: 46.9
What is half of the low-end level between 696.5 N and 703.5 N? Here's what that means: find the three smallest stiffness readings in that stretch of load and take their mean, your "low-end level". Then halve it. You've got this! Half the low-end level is 23.0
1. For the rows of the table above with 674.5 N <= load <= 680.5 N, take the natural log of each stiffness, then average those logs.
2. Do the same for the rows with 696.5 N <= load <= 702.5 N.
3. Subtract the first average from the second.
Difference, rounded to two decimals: 0.15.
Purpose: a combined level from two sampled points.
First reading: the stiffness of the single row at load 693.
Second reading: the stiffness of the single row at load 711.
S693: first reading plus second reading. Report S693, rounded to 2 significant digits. 71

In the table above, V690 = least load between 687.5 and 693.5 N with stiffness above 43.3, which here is 688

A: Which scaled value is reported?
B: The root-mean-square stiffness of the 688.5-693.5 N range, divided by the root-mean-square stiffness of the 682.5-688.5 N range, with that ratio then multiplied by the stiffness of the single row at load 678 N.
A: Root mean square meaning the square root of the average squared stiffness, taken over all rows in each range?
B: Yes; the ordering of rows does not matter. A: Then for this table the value 43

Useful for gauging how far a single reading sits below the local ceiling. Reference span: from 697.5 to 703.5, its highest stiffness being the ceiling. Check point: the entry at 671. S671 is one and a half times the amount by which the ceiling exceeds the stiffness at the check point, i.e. 3.1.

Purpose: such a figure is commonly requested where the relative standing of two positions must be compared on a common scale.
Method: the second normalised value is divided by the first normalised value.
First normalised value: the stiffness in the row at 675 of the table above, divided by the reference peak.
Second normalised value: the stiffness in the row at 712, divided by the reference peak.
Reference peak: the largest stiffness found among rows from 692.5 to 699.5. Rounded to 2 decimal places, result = 0.62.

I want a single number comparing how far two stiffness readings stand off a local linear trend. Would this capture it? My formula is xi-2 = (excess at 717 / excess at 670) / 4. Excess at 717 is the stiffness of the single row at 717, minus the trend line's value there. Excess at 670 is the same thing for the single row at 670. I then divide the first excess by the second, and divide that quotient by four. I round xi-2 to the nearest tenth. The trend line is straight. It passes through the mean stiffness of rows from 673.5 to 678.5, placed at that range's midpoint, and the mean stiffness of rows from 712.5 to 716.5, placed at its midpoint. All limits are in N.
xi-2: 0.8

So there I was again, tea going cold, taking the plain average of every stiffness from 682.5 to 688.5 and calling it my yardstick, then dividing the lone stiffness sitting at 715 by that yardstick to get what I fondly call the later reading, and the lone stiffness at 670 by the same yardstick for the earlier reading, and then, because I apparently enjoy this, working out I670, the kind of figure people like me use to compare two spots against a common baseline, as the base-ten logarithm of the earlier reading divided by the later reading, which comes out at 0.14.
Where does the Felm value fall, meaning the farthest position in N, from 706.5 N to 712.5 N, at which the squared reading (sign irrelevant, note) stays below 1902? 712 N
